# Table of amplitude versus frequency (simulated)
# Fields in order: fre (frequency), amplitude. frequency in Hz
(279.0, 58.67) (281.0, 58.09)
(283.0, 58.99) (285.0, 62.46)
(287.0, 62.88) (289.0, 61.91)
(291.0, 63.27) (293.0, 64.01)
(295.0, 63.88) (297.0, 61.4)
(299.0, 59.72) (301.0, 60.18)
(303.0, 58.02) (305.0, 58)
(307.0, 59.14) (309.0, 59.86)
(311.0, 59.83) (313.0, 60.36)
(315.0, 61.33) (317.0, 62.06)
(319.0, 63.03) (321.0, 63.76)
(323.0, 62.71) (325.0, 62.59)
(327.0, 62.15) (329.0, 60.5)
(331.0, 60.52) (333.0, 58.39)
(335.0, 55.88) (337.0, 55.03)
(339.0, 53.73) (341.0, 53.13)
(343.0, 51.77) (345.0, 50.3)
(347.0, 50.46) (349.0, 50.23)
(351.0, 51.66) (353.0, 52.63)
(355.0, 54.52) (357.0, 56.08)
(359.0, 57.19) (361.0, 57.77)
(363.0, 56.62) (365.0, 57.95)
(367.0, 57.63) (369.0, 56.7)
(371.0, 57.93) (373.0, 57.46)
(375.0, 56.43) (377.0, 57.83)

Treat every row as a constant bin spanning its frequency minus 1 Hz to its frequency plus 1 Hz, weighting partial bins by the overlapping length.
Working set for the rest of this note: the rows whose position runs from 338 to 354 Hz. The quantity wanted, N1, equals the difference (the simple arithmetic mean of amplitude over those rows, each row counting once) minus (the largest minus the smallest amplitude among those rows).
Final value 48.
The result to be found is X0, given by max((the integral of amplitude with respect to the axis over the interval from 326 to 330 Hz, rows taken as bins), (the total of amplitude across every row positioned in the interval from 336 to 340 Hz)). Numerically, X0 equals 245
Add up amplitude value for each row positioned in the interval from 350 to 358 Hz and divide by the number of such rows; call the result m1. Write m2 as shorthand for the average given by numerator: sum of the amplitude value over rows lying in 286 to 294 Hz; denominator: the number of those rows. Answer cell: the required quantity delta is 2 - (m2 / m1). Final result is 0.83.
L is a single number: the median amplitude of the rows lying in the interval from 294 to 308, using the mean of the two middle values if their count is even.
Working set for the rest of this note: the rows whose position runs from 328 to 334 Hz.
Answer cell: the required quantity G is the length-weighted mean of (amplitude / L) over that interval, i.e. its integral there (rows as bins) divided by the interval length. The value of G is 1.00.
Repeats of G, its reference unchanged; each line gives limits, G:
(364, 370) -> 0.96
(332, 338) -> 0.94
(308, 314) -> 1.00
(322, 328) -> 1.05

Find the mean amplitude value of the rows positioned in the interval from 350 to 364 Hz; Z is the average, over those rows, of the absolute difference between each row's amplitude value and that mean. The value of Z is 1.9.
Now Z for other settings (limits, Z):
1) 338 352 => 1.1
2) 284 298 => 0.8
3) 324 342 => 3.2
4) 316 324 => 0.5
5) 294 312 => 1.2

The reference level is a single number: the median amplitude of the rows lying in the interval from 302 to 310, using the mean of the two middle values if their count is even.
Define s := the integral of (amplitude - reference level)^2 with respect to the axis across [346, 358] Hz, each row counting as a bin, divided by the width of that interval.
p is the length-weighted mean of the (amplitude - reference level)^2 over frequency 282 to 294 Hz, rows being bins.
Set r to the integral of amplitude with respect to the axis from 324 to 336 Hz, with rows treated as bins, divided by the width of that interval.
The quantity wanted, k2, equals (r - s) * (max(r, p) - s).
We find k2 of 389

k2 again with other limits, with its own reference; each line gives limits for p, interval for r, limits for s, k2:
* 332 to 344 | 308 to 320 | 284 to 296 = 1630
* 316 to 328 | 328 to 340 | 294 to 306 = 2559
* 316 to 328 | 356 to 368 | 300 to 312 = 3146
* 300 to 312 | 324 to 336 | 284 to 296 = 1545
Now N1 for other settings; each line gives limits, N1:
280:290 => 56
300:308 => 57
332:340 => 51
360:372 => 56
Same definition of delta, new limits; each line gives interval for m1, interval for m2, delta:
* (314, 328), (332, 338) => 1.10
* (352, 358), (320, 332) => 0.86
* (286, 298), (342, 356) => 1.18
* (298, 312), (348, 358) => 1.11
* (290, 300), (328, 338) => 1.07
